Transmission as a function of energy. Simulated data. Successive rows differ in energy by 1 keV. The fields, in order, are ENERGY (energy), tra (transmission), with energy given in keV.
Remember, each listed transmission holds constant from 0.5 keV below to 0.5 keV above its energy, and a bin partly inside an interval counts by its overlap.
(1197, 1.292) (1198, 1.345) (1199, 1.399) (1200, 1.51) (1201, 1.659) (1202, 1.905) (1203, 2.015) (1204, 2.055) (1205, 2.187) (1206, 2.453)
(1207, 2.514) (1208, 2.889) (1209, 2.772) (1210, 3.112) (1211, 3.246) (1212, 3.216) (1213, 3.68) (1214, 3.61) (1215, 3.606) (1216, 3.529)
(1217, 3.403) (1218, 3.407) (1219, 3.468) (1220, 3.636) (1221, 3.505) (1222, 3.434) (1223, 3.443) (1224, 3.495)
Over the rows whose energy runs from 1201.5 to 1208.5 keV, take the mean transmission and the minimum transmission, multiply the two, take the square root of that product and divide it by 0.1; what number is 21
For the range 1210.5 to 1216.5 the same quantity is 33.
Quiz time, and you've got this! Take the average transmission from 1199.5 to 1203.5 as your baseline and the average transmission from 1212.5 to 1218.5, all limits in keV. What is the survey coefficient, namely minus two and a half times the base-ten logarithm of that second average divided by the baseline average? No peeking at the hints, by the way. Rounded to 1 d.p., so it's -0.8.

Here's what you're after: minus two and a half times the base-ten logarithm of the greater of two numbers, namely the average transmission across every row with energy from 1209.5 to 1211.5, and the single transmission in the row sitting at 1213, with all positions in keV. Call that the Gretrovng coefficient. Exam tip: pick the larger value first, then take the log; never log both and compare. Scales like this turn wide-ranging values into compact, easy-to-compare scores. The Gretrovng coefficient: -1.415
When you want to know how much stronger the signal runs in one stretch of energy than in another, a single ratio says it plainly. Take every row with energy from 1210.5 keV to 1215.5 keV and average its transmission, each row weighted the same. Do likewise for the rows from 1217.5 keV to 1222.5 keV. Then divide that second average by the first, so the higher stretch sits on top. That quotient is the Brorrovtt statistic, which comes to 1.0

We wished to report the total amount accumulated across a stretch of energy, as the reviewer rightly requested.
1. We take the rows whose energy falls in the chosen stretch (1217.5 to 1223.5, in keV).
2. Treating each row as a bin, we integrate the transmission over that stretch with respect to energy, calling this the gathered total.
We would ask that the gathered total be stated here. 21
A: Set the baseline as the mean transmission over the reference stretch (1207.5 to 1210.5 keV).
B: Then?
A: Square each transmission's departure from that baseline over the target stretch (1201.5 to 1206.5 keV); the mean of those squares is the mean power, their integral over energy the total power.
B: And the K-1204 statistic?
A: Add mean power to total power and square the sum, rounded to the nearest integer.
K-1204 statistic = 17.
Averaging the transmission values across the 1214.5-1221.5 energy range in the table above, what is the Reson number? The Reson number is 3.5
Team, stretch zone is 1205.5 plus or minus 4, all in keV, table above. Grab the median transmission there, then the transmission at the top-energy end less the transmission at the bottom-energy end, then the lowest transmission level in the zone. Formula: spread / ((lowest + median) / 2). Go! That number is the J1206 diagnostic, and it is 0.4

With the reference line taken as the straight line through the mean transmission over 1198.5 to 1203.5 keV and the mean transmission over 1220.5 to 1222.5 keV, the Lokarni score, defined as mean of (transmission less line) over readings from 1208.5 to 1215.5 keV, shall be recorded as 0.67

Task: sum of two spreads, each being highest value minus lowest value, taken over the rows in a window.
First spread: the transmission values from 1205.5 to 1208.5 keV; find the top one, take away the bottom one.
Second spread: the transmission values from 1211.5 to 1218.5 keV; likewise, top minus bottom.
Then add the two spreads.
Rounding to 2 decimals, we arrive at 0.90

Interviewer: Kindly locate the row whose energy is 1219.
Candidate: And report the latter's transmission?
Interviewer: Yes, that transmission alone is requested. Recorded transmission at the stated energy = 3.468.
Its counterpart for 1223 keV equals 3.443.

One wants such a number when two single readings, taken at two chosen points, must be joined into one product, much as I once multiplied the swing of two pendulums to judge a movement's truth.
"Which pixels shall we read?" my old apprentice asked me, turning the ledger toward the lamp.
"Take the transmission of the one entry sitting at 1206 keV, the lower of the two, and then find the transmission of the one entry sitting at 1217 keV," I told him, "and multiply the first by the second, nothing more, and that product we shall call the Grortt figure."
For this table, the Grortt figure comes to 8.3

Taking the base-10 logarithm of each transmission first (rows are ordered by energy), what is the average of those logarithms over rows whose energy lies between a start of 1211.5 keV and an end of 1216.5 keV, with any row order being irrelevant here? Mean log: 0.547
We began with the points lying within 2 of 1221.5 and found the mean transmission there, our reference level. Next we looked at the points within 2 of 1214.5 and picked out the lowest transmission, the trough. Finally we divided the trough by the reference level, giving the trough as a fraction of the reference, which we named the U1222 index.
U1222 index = 1.0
